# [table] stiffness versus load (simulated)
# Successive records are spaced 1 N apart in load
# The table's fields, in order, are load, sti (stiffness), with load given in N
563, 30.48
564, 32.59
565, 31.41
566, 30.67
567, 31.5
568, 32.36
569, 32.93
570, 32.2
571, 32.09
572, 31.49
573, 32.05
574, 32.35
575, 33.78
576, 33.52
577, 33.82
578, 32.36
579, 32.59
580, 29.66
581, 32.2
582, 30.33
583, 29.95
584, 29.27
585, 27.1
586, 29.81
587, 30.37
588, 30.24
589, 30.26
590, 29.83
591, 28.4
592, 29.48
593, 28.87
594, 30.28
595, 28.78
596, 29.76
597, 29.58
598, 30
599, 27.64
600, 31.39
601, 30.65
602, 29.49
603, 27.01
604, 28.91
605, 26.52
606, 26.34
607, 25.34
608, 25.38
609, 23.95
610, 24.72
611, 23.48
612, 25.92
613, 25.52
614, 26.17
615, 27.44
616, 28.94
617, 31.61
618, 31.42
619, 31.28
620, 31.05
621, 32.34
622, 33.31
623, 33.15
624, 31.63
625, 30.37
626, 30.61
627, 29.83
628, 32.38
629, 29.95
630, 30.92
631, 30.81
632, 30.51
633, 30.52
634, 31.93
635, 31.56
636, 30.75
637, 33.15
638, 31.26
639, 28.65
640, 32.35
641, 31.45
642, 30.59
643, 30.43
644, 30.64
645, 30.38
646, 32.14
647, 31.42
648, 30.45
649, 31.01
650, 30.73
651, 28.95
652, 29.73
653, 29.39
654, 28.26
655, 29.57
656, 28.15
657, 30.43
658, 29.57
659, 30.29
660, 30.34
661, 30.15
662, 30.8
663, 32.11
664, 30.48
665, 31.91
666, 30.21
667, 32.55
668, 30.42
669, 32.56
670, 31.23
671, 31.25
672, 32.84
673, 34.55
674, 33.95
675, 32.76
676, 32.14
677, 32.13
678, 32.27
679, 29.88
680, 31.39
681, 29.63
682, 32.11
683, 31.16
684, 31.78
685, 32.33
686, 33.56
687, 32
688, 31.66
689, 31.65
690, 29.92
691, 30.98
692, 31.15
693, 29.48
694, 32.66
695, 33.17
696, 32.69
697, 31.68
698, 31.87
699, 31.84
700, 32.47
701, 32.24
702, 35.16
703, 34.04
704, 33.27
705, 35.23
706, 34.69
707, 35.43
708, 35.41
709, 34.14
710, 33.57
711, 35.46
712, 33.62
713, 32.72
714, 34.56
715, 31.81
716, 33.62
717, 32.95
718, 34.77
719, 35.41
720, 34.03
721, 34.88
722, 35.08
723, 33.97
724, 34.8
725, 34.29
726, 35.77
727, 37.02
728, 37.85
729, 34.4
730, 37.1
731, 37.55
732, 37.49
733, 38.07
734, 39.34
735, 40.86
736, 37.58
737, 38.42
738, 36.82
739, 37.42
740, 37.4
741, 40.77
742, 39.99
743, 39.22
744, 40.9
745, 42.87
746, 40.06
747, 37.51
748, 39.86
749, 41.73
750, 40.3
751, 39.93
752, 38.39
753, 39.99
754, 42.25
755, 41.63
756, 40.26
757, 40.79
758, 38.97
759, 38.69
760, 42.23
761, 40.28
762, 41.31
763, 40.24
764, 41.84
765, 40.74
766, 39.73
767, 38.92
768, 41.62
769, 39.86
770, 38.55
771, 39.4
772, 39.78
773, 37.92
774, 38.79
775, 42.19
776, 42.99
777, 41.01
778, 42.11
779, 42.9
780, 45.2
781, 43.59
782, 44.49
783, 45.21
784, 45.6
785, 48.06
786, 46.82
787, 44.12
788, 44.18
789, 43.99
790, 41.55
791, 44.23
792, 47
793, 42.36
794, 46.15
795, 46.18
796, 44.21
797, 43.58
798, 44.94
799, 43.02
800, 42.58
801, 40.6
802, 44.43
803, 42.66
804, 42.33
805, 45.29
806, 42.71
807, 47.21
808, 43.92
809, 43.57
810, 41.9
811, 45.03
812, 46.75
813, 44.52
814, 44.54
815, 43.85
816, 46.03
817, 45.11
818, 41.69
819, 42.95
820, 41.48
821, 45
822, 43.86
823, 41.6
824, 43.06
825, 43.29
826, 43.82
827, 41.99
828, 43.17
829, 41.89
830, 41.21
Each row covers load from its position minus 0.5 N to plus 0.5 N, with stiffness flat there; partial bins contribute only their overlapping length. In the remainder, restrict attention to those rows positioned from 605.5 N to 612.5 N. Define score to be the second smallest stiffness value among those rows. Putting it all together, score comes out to 23.95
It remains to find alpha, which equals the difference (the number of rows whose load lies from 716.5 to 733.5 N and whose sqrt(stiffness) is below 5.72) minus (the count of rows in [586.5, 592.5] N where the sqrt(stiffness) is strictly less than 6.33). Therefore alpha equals -6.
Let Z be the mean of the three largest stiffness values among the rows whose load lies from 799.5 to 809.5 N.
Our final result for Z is 46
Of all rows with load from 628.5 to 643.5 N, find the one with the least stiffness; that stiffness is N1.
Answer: 28.65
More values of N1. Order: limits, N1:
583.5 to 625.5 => 23.48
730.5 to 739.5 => 36.82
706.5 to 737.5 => 31.81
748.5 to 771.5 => 38.39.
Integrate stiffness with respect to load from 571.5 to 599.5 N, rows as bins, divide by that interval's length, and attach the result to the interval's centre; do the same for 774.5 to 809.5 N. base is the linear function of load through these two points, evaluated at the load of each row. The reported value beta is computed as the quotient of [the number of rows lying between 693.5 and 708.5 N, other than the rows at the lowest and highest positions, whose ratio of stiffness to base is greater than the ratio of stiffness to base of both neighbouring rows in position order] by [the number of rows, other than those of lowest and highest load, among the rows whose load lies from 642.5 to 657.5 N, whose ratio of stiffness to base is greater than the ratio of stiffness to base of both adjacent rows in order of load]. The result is 1.2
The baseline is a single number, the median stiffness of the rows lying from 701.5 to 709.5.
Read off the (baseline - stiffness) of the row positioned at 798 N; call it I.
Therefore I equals -10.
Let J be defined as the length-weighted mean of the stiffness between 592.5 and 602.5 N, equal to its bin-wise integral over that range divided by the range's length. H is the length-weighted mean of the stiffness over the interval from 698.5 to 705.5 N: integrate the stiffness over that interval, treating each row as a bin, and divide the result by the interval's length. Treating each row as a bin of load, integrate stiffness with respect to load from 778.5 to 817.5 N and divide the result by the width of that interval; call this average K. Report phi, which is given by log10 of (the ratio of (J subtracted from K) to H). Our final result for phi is -0.4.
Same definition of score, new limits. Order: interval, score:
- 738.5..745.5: 37.42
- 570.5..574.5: 32.05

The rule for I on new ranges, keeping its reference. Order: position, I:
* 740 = -2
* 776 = -8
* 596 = 5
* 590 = 5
